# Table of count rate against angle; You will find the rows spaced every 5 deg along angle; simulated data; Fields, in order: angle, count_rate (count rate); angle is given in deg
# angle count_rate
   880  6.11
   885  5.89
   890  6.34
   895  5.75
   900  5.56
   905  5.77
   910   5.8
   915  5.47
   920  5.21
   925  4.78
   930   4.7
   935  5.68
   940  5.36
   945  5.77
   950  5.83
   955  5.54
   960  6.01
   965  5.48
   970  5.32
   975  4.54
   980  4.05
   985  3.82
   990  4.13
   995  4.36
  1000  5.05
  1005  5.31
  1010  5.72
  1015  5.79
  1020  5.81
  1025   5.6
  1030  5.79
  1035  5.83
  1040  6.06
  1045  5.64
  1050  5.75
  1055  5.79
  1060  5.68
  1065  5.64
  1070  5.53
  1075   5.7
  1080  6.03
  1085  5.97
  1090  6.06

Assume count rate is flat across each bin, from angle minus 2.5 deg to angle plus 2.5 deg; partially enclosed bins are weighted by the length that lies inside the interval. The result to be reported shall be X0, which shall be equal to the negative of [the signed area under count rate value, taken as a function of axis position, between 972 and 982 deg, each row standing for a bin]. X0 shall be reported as -44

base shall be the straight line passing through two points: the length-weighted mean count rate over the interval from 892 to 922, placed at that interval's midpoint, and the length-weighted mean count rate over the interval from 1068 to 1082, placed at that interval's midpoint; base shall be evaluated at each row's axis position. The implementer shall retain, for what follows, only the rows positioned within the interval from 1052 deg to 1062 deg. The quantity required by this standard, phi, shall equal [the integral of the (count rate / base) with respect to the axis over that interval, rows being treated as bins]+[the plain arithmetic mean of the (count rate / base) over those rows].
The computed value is 11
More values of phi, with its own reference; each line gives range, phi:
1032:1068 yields 37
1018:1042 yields 25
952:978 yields 26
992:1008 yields 15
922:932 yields 9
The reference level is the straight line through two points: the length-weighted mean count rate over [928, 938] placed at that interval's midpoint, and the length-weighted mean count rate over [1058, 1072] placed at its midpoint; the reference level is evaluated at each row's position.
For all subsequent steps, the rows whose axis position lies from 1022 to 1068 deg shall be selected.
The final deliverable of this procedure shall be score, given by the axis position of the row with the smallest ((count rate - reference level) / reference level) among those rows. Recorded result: 1065 deg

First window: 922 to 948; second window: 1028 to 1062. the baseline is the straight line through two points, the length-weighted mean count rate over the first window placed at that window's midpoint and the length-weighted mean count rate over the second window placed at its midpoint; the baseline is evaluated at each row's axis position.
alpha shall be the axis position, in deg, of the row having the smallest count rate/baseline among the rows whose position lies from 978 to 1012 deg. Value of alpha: 985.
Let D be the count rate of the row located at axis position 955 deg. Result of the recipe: 5.54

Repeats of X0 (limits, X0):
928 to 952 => -131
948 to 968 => -114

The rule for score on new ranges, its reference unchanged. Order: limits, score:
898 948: 930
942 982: 980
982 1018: 985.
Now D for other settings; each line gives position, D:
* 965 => 5.48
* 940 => 5.36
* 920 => 5.21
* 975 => 4.54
